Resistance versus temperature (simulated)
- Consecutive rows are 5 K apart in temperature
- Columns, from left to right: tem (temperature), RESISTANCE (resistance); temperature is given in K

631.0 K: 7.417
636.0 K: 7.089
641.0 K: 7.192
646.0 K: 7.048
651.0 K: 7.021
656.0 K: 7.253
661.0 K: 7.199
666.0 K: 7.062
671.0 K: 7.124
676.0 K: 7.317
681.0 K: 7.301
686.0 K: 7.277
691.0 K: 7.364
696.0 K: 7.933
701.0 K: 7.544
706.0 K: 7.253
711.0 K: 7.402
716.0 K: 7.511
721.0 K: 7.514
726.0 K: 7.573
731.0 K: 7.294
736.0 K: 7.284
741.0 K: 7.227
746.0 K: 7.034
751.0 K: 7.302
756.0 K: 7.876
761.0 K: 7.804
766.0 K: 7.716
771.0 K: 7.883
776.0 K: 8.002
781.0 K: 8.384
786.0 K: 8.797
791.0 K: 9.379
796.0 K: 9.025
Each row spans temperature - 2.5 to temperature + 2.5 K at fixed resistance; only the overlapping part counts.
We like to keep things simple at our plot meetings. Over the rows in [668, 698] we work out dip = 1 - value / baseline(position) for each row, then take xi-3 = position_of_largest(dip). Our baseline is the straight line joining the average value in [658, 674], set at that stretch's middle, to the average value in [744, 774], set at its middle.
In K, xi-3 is 671.0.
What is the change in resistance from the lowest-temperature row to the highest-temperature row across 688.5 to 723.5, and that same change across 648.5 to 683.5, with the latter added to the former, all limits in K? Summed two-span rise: 0.43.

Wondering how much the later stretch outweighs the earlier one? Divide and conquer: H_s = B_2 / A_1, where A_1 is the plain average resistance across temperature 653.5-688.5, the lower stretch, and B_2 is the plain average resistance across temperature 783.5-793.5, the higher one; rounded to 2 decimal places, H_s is 1.26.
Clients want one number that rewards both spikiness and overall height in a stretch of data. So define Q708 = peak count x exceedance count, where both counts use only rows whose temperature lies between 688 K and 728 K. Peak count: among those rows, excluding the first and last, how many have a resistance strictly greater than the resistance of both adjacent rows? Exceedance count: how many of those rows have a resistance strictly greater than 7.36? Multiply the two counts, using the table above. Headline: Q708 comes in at 7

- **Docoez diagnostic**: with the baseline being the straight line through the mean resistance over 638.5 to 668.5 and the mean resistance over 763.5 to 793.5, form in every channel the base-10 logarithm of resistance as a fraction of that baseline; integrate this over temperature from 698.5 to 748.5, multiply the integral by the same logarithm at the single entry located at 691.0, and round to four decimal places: 0.0102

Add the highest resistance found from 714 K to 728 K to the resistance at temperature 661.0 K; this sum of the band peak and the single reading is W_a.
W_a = 14.8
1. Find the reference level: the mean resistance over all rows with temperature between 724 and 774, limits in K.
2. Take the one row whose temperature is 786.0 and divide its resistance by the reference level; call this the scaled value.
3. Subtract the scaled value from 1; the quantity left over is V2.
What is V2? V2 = -0.17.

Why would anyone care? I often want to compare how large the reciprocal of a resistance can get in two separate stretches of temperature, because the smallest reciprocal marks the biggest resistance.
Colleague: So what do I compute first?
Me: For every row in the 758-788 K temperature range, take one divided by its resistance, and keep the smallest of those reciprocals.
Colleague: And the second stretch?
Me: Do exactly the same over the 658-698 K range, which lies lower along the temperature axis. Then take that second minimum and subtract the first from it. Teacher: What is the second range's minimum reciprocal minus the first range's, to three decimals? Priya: 0.012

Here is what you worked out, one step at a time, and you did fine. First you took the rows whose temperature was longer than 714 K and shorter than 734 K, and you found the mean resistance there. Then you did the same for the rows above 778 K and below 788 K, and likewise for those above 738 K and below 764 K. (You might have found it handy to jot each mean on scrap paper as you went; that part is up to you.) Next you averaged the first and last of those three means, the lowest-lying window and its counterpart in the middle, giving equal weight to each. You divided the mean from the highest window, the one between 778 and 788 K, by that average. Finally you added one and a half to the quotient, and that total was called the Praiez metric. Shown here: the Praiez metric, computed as 2.65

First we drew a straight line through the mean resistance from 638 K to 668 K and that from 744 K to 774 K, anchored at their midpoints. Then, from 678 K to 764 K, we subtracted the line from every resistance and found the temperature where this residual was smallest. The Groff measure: 746.0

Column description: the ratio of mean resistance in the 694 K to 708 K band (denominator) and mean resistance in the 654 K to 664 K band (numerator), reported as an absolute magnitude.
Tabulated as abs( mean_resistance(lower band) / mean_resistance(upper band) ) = 0.95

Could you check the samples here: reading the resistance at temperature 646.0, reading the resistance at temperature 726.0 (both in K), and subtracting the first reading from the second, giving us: 0.5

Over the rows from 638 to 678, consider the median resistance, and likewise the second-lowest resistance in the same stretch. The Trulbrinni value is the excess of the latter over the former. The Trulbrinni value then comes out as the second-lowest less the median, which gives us -0.11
